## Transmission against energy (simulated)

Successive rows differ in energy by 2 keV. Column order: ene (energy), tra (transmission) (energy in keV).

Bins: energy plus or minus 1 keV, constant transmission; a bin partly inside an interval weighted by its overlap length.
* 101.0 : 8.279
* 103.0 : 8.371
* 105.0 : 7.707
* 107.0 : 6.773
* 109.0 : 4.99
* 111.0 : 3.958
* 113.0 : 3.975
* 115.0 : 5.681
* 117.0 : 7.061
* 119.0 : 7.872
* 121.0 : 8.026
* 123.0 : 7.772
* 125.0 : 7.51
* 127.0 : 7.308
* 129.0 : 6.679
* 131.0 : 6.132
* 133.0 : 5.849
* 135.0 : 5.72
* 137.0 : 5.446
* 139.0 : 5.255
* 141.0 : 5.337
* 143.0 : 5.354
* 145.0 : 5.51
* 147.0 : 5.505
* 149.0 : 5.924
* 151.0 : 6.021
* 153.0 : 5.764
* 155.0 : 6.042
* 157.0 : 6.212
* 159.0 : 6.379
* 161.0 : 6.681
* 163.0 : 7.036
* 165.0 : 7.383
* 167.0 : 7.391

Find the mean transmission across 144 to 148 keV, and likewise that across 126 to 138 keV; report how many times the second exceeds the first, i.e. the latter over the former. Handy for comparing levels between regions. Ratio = 1.12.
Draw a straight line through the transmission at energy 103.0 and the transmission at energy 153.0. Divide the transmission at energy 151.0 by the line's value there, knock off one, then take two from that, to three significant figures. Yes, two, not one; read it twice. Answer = -1.97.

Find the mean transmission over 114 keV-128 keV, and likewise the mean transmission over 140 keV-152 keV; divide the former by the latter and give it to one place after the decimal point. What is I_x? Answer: 1.3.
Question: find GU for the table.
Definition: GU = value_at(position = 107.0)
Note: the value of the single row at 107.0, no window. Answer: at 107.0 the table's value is 6.773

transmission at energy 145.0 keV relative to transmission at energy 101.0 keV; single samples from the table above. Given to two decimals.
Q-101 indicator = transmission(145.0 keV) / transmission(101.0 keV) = 0.67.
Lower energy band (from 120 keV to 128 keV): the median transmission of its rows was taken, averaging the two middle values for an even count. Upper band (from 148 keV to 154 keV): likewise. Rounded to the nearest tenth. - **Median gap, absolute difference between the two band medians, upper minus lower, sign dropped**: 1.7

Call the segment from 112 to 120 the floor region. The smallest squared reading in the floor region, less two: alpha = 14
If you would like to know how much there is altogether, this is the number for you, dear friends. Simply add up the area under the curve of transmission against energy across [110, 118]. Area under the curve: 41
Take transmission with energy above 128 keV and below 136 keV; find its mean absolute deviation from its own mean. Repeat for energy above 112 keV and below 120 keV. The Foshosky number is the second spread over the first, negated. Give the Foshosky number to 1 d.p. -4.2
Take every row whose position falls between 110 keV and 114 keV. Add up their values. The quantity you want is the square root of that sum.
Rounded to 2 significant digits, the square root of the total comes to 2.8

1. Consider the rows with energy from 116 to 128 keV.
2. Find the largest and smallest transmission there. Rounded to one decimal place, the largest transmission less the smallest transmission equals 1.0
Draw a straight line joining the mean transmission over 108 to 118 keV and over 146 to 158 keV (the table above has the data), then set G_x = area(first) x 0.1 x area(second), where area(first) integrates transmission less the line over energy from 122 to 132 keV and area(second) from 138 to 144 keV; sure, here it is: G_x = -3.77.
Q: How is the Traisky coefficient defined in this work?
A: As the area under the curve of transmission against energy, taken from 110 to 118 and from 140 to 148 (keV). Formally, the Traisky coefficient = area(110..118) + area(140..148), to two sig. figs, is 85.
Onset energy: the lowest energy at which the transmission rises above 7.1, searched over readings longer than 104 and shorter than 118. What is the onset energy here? 105.0 keV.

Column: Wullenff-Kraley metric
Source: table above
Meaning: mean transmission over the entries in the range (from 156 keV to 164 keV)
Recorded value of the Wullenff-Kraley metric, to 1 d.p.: 6.6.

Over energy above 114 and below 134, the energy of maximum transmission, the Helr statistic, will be 121.0 keV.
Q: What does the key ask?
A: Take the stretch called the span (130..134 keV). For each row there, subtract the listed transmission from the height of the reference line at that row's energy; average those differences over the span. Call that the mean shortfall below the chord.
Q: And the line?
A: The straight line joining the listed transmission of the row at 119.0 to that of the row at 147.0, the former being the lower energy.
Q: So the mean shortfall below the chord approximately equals 0.8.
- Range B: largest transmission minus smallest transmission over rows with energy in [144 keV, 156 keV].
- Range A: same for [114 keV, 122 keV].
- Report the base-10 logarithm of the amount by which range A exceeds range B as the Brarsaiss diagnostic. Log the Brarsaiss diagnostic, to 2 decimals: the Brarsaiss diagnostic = 0.26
